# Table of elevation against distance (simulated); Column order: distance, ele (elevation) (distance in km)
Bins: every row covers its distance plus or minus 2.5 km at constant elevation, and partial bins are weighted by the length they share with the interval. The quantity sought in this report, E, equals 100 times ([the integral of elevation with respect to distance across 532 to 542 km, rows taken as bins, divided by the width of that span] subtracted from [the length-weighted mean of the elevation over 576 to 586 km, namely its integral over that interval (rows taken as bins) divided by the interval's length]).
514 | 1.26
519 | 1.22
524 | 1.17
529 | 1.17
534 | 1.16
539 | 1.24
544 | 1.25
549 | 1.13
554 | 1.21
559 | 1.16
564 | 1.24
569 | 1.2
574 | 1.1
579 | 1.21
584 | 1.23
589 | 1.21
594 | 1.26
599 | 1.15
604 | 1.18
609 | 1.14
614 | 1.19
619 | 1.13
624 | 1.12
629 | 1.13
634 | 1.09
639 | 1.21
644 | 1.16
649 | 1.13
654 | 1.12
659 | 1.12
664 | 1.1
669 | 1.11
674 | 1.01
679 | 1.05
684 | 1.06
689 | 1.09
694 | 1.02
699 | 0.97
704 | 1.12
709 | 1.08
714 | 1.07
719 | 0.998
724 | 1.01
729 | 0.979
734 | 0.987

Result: 1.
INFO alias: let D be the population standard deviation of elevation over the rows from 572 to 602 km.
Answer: 0.053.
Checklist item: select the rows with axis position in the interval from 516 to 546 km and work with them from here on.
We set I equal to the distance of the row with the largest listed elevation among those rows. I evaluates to 544 km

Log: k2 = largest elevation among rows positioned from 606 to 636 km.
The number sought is 1.19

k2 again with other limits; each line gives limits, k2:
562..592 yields 1.24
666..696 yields 1.11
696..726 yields 1.12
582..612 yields 1.26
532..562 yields 1.25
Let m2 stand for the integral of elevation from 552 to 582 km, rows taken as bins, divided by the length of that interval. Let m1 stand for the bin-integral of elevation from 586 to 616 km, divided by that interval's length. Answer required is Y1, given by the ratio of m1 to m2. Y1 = 1.00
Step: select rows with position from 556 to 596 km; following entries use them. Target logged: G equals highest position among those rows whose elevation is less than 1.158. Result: 574 km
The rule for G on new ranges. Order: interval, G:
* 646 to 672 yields 669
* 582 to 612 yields 609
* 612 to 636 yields 634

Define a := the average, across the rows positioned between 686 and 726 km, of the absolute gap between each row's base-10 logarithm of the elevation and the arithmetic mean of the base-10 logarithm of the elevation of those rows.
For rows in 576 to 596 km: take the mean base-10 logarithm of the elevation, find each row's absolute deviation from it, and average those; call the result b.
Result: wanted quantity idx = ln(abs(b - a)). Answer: -4.4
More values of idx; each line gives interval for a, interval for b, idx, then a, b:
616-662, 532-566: -5.0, 0.0084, 0.0152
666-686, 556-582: -5.5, 0.0113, 0.0155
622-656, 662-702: -5.2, 0.0103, 0.0161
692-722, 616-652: -4.6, 0.0196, 0.0100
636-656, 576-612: -6.6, 0.0112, 0.0126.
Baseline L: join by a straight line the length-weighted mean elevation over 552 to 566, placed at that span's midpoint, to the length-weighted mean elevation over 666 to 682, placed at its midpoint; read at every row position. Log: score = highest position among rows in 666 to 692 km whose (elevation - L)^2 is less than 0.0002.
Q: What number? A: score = 679 km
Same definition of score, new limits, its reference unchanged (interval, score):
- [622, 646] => 624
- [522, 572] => 569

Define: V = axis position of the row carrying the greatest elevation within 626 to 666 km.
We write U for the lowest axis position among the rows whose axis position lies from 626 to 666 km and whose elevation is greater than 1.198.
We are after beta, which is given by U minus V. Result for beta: 0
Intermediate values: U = 639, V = 639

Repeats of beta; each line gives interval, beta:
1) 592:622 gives 0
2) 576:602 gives -15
